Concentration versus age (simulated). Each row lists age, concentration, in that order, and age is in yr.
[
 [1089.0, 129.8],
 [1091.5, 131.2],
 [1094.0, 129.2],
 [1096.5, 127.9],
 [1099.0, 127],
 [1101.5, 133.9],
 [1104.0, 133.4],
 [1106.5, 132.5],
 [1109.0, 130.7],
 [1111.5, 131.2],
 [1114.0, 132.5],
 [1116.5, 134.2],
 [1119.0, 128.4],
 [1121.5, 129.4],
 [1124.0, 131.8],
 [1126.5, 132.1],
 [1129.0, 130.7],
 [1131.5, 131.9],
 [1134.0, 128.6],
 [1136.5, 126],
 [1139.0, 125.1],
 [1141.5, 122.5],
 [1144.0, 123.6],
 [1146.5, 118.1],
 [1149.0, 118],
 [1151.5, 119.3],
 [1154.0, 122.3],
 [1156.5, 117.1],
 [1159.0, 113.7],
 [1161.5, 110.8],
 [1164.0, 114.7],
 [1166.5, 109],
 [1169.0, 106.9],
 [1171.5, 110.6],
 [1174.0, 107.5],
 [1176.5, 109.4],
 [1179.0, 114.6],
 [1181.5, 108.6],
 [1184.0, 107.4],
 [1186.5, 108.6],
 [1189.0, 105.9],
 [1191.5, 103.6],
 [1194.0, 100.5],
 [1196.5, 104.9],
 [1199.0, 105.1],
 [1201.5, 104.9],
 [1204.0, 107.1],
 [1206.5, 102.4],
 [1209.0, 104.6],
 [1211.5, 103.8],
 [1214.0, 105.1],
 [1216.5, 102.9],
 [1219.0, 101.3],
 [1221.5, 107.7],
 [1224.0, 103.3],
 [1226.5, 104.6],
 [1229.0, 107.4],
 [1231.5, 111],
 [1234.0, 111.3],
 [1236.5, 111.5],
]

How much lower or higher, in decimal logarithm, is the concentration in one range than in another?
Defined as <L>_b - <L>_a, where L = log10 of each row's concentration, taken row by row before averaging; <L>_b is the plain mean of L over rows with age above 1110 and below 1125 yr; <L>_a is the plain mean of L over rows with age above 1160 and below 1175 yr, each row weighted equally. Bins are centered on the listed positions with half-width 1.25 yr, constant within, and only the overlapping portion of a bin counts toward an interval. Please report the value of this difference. 0.077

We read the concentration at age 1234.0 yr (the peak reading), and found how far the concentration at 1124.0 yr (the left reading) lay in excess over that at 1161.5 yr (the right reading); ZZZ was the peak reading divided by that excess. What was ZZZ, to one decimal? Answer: 5.3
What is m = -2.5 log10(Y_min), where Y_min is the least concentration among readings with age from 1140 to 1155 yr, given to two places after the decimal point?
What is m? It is -5.18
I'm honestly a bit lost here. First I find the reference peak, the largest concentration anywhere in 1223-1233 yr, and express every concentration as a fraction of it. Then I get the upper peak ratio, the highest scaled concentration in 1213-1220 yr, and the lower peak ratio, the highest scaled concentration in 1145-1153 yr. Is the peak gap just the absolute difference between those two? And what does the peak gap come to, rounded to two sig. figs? 0.13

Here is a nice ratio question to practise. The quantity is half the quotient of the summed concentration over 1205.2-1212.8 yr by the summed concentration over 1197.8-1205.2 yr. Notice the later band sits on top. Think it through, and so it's 0.490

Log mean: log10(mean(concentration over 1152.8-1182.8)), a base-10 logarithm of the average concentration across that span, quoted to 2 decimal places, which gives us 2.05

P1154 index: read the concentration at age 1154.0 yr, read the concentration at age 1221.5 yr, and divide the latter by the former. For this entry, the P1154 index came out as 0.88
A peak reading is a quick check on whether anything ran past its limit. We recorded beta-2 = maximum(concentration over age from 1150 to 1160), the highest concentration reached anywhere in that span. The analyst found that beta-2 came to 122.3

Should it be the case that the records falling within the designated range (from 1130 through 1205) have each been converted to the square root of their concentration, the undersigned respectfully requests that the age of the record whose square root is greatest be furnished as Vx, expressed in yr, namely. 1131.5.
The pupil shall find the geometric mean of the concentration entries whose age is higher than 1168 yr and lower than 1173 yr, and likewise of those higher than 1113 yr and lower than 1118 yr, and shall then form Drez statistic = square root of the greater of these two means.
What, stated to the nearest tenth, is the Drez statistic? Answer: 11.5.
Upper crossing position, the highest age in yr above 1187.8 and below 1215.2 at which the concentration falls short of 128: 1214.0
